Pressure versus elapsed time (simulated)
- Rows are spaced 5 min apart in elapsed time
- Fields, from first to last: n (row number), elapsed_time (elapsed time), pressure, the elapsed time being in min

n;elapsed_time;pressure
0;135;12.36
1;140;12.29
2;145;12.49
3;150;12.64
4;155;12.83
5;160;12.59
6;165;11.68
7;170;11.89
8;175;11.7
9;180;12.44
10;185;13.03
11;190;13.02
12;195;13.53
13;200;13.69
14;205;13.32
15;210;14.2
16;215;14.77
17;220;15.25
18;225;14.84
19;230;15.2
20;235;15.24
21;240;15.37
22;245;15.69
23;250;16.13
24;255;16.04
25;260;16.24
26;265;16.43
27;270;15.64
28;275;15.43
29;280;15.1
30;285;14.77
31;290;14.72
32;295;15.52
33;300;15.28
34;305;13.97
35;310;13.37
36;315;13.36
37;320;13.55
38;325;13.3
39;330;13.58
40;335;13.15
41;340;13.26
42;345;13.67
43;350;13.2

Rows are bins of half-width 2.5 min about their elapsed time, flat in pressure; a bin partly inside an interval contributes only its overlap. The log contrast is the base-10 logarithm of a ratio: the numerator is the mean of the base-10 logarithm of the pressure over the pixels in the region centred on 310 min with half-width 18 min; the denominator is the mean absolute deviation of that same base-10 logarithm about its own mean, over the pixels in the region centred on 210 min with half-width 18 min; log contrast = 1.78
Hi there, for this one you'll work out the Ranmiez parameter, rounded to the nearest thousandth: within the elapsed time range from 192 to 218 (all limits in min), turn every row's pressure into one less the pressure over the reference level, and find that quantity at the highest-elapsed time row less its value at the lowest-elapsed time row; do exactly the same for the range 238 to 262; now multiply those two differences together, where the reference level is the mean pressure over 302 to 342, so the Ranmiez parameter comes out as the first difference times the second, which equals 0.006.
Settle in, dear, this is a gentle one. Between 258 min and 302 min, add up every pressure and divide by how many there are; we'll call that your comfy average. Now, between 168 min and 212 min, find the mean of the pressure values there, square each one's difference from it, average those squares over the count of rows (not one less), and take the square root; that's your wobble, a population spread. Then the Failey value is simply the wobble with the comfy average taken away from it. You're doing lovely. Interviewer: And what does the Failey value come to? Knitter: -14.7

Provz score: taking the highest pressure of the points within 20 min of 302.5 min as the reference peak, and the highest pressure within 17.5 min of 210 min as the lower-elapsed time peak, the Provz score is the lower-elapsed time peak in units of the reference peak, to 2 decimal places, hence 0.98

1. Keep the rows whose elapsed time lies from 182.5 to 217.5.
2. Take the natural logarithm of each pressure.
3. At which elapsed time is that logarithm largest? 215 min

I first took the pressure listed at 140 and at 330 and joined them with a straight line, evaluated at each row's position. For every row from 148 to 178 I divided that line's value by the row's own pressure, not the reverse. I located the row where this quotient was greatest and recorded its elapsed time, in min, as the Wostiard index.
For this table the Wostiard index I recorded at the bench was 175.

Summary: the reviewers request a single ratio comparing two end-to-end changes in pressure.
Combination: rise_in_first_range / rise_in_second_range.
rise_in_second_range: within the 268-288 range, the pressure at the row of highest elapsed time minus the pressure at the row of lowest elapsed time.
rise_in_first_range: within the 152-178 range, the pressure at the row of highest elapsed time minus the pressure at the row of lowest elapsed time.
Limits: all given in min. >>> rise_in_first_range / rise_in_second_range 1.3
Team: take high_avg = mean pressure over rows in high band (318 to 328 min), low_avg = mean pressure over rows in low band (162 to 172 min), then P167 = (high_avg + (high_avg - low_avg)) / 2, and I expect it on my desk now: 7.5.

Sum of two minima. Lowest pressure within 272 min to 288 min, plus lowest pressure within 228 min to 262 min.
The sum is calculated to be 30.0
